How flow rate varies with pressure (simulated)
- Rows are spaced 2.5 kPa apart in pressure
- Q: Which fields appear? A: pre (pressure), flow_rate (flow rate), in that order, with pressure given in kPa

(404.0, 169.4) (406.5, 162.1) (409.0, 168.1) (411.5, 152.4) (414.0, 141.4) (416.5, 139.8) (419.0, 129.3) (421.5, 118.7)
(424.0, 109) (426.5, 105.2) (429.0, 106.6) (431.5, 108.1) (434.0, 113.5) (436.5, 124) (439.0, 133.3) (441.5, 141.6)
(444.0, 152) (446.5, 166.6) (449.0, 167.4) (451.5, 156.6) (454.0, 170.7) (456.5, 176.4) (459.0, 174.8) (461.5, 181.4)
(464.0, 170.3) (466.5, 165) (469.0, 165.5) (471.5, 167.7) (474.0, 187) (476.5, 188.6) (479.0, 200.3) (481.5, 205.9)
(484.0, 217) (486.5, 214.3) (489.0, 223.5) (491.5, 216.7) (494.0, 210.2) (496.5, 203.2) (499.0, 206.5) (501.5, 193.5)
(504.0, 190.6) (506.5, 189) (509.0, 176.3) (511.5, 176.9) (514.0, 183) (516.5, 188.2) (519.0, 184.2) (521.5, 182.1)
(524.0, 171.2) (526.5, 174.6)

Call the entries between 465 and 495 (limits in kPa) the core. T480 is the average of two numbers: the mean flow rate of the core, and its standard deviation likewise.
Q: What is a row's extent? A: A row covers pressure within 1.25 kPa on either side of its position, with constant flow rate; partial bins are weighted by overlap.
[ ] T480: 109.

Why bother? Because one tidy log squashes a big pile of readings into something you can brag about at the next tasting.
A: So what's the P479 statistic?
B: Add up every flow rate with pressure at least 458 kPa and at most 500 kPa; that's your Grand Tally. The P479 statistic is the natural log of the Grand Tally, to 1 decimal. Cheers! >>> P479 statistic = 8.1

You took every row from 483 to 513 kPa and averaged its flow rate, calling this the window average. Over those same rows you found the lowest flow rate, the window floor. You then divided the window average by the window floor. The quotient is 1.14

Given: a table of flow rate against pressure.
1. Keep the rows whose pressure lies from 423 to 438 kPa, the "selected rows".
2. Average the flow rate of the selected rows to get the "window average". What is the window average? 111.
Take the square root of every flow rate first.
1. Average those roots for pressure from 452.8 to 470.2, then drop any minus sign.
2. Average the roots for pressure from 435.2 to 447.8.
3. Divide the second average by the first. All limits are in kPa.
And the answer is 0.91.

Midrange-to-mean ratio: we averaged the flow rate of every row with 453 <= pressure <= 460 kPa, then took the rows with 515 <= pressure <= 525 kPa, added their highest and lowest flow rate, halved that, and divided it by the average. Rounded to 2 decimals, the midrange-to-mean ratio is 1.03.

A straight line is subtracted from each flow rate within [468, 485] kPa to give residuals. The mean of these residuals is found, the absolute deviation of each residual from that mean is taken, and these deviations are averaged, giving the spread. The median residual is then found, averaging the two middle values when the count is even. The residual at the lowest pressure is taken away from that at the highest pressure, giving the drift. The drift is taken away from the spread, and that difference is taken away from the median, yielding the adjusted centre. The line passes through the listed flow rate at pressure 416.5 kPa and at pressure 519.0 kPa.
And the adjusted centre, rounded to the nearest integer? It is 55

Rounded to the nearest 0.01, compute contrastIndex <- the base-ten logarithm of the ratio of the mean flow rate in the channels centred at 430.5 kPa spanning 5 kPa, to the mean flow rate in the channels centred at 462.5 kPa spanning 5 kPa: -0.21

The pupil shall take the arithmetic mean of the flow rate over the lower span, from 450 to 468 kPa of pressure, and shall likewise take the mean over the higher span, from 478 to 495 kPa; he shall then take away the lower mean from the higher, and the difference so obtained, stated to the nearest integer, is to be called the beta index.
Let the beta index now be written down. 42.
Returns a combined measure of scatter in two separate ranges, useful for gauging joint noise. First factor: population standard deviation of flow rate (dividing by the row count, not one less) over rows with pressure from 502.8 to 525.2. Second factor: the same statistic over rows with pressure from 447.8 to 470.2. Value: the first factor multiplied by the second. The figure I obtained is 42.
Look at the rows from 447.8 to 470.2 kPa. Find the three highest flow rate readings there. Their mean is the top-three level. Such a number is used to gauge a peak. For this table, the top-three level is 178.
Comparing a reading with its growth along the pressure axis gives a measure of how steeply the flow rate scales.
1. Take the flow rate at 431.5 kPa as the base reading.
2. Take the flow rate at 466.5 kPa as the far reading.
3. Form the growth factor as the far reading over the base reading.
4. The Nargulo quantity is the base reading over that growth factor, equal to 71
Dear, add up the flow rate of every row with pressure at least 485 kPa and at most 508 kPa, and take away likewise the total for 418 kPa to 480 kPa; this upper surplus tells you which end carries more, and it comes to -1932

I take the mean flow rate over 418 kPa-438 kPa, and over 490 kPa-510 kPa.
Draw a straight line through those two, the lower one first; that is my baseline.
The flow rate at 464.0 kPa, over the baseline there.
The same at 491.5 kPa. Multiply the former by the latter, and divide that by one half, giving 2.5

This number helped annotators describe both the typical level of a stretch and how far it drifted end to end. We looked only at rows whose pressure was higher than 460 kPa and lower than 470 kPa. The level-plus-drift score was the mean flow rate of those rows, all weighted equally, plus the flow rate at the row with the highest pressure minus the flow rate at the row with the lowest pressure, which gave 155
